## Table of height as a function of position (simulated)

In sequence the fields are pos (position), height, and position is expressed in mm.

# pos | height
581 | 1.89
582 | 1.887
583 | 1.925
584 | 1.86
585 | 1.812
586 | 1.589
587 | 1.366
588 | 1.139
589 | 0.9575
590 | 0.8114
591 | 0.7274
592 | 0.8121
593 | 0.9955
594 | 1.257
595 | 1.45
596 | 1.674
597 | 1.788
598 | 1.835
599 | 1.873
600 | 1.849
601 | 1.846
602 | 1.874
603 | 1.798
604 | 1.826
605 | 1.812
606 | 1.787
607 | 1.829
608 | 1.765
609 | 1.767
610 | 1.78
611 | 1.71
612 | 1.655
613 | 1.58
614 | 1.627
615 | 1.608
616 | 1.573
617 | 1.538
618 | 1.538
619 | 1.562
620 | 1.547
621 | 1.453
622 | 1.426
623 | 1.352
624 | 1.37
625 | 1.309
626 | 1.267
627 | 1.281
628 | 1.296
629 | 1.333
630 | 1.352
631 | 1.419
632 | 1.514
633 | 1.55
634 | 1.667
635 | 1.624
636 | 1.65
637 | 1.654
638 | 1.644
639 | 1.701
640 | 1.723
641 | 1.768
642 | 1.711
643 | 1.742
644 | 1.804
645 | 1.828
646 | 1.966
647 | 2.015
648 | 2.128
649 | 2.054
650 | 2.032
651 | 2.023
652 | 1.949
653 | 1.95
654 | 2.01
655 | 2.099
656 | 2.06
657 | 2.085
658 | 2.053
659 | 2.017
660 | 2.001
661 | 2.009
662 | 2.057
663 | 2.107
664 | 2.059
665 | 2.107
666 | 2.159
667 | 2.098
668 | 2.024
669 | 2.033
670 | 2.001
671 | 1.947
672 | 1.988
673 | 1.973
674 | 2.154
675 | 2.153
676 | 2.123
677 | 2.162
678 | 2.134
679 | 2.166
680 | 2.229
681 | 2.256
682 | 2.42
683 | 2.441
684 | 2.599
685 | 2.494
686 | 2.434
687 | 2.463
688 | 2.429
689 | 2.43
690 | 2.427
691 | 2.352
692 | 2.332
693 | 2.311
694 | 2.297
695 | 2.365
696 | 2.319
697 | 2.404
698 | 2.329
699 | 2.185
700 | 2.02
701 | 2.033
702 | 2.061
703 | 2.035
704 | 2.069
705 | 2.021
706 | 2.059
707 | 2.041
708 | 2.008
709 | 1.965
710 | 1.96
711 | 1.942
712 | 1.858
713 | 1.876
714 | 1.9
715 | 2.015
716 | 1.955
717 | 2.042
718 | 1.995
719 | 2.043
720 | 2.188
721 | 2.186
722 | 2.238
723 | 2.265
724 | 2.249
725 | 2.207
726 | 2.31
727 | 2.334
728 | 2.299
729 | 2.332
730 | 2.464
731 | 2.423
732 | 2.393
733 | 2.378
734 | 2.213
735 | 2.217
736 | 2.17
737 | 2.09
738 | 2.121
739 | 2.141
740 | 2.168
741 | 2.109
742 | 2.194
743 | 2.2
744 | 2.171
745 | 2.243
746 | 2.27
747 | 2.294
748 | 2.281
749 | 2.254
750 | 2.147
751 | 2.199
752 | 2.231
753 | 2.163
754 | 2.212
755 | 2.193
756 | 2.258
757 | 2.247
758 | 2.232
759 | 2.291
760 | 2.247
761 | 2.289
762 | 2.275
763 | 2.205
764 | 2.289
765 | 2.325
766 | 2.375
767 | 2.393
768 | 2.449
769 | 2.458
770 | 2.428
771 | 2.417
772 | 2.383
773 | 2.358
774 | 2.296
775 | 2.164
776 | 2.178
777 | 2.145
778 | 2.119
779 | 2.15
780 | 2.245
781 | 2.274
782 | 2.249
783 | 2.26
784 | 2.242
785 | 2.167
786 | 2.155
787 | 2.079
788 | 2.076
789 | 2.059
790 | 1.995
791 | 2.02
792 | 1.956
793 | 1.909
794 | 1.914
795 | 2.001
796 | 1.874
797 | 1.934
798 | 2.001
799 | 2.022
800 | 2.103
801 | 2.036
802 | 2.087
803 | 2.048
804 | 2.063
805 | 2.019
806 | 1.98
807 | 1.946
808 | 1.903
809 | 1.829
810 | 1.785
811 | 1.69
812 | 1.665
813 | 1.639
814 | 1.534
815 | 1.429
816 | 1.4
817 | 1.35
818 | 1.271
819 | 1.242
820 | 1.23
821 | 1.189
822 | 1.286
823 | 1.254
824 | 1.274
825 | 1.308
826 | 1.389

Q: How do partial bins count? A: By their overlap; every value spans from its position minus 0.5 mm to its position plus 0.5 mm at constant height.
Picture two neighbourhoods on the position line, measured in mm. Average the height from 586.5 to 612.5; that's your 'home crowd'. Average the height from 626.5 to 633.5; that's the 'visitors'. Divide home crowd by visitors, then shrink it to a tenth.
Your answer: 0.110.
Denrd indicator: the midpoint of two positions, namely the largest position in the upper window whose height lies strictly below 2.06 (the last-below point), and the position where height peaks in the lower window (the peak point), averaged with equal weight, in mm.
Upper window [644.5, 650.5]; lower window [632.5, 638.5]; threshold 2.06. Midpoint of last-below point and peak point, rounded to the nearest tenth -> 642.0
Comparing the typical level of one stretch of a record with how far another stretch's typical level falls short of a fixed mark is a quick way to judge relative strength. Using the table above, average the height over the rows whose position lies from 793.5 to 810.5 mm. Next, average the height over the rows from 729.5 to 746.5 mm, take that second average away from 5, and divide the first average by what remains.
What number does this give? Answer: 0.713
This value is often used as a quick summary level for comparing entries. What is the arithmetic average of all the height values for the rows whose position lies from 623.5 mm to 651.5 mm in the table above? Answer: 1.66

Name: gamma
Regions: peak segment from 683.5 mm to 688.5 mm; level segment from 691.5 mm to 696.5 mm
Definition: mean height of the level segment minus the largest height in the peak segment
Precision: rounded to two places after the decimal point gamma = -0.27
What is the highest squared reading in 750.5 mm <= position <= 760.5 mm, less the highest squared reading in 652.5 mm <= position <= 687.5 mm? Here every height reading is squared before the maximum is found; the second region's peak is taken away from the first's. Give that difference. -1.5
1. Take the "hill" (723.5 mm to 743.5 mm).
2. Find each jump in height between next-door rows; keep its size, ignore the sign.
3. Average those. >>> 0.052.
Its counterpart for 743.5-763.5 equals 0.043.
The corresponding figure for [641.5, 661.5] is 0.047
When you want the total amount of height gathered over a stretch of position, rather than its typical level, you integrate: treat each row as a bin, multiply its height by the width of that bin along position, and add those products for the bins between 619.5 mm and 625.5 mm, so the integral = 8.5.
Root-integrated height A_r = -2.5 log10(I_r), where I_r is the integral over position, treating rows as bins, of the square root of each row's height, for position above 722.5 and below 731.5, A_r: -2.84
